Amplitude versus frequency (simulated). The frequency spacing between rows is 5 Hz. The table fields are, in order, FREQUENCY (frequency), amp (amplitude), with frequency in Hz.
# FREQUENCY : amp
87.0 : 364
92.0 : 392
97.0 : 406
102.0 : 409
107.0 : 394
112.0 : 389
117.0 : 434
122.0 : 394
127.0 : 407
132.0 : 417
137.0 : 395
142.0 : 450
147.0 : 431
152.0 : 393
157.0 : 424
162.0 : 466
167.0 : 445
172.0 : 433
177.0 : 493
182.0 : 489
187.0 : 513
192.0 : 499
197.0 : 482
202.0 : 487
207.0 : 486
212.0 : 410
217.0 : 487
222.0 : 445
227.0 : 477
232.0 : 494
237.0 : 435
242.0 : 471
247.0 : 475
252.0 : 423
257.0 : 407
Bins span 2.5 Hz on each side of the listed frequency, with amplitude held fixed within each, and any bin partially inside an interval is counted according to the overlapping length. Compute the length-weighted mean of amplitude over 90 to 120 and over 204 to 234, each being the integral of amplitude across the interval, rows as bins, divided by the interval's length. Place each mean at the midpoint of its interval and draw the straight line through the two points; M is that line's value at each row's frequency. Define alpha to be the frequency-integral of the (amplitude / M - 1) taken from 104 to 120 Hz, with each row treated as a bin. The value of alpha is -0.1 Hz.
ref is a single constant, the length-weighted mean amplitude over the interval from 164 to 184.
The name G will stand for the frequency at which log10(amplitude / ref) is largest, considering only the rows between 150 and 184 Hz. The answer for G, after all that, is 177.0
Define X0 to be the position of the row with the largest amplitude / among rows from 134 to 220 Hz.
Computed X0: 187.0 Hz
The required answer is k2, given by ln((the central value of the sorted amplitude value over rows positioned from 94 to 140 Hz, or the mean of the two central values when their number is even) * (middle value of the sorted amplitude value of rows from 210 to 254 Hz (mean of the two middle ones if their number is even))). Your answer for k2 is 12.2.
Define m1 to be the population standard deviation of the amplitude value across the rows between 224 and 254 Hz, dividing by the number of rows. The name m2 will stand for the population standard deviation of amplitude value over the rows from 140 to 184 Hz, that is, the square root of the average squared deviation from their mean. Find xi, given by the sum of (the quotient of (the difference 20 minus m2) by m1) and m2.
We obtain 30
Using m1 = 25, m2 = 30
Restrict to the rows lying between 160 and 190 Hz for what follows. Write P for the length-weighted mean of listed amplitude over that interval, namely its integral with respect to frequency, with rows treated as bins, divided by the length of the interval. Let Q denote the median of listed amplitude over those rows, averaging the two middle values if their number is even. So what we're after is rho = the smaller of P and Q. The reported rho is 474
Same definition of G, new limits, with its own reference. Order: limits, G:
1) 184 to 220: 187.0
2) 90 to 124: 117.0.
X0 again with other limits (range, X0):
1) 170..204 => 187.0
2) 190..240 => 192.0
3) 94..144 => 142.0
